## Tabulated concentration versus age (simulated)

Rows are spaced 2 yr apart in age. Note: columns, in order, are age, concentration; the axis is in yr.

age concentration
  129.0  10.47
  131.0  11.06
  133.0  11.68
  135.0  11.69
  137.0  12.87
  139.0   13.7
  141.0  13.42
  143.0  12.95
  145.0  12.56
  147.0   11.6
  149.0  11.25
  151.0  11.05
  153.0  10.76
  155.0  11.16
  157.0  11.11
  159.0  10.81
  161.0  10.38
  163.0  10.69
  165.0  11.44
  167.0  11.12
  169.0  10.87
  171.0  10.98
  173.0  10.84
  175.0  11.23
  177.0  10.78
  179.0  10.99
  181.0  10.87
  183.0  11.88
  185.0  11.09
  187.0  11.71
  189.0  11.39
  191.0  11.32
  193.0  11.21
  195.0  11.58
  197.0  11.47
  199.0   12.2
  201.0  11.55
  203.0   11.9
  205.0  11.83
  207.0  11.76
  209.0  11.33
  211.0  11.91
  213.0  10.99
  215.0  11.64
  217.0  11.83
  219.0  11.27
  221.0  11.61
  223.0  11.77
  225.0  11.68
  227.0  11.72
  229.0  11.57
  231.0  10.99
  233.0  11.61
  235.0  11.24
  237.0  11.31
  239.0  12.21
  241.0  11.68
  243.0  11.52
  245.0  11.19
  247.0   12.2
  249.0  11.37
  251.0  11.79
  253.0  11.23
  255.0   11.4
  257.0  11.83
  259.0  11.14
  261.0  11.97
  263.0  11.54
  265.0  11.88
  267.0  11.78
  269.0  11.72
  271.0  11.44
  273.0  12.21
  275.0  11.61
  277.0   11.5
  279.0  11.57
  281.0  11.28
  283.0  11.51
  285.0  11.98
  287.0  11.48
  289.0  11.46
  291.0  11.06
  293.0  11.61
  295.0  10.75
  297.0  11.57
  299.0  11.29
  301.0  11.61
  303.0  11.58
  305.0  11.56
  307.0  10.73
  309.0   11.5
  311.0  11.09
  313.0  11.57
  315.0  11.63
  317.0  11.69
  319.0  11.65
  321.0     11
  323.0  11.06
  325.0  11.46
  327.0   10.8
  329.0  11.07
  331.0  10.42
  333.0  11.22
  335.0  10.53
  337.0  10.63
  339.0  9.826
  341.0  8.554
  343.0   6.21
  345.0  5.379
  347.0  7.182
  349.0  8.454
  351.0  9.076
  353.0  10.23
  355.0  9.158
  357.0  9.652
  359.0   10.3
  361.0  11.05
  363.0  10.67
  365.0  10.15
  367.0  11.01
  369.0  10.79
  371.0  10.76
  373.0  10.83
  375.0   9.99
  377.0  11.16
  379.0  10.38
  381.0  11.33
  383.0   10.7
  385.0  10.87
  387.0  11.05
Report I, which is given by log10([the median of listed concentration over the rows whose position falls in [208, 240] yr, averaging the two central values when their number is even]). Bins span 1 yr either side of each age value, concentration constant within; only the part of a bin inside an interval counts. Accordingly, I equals 1.06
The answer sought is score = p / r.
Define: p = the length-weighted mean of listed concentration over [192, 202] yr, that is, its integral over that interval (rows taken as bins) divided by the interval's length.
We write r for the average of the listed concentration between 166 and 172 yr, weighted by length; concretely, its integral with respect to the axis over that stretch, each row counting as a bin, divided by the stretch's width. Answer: 1.06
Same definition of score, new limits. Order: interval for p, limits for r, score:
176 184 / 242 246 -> 0.98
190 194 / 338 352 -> 1.44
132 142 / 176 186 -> 1.14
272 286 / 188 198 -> 1.02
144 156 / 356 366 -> 1.10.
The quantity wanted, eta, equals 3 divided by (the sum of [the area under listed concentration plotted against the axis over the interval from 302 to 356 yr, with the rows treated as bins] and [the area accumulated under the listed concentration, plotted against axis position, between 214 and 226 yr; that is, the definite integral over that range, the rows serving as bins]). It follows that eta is 0.0043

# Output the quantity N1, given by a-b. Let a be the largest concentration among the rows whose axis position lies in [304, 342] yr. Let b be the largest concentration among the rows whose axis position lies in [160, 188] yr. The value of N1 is -0.19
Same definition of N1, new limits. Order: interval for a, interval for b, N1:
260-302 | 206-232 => 0.30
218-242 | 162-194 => 0.33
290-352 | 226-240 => -0.52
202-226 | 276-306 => -0.07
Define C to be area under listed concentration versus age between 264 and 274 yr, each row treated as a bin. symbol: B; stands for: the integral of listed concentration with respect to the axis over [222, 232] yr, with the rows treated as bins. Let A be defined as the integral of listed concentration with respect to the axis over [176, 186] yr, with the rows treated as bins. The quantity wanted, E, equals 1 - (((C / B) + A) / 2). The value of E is -55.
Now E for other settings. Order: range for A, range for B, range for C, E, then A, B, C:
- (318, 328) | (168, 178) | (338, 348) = -55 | 112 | 109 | 74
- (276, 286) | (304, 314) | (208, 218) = -57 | 116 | 113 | 115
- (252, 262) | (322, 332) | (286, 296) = -57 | 115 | 110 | 113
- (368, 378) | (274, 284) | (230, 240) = -53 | 107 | 115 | 115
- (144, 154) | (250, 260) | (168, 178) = -57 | 114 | 115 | 109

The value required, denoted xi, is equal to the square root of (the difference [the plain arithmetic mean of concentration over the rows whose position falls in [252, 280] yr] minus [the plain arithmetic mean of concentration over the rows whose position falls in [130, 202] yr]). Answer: 0.4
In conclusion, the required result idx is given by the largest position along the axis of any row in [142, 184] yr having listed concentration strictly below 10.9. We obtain 181.0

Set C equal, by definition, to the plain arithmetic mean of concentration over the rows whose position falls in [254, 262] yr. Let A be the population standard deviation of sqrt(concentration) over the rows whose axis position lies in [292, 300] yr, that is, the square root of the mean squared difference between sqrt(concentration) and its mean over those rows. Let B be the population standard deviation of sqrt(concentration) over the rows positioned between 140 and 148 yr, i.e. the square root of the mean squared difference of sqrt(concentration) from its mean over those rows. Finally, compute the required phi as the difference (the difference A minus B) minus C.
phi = -11.6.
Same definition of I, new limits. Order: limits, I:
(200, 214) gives 1.07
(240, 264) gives 1.06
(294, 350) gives 1.04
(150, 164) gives 1.03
